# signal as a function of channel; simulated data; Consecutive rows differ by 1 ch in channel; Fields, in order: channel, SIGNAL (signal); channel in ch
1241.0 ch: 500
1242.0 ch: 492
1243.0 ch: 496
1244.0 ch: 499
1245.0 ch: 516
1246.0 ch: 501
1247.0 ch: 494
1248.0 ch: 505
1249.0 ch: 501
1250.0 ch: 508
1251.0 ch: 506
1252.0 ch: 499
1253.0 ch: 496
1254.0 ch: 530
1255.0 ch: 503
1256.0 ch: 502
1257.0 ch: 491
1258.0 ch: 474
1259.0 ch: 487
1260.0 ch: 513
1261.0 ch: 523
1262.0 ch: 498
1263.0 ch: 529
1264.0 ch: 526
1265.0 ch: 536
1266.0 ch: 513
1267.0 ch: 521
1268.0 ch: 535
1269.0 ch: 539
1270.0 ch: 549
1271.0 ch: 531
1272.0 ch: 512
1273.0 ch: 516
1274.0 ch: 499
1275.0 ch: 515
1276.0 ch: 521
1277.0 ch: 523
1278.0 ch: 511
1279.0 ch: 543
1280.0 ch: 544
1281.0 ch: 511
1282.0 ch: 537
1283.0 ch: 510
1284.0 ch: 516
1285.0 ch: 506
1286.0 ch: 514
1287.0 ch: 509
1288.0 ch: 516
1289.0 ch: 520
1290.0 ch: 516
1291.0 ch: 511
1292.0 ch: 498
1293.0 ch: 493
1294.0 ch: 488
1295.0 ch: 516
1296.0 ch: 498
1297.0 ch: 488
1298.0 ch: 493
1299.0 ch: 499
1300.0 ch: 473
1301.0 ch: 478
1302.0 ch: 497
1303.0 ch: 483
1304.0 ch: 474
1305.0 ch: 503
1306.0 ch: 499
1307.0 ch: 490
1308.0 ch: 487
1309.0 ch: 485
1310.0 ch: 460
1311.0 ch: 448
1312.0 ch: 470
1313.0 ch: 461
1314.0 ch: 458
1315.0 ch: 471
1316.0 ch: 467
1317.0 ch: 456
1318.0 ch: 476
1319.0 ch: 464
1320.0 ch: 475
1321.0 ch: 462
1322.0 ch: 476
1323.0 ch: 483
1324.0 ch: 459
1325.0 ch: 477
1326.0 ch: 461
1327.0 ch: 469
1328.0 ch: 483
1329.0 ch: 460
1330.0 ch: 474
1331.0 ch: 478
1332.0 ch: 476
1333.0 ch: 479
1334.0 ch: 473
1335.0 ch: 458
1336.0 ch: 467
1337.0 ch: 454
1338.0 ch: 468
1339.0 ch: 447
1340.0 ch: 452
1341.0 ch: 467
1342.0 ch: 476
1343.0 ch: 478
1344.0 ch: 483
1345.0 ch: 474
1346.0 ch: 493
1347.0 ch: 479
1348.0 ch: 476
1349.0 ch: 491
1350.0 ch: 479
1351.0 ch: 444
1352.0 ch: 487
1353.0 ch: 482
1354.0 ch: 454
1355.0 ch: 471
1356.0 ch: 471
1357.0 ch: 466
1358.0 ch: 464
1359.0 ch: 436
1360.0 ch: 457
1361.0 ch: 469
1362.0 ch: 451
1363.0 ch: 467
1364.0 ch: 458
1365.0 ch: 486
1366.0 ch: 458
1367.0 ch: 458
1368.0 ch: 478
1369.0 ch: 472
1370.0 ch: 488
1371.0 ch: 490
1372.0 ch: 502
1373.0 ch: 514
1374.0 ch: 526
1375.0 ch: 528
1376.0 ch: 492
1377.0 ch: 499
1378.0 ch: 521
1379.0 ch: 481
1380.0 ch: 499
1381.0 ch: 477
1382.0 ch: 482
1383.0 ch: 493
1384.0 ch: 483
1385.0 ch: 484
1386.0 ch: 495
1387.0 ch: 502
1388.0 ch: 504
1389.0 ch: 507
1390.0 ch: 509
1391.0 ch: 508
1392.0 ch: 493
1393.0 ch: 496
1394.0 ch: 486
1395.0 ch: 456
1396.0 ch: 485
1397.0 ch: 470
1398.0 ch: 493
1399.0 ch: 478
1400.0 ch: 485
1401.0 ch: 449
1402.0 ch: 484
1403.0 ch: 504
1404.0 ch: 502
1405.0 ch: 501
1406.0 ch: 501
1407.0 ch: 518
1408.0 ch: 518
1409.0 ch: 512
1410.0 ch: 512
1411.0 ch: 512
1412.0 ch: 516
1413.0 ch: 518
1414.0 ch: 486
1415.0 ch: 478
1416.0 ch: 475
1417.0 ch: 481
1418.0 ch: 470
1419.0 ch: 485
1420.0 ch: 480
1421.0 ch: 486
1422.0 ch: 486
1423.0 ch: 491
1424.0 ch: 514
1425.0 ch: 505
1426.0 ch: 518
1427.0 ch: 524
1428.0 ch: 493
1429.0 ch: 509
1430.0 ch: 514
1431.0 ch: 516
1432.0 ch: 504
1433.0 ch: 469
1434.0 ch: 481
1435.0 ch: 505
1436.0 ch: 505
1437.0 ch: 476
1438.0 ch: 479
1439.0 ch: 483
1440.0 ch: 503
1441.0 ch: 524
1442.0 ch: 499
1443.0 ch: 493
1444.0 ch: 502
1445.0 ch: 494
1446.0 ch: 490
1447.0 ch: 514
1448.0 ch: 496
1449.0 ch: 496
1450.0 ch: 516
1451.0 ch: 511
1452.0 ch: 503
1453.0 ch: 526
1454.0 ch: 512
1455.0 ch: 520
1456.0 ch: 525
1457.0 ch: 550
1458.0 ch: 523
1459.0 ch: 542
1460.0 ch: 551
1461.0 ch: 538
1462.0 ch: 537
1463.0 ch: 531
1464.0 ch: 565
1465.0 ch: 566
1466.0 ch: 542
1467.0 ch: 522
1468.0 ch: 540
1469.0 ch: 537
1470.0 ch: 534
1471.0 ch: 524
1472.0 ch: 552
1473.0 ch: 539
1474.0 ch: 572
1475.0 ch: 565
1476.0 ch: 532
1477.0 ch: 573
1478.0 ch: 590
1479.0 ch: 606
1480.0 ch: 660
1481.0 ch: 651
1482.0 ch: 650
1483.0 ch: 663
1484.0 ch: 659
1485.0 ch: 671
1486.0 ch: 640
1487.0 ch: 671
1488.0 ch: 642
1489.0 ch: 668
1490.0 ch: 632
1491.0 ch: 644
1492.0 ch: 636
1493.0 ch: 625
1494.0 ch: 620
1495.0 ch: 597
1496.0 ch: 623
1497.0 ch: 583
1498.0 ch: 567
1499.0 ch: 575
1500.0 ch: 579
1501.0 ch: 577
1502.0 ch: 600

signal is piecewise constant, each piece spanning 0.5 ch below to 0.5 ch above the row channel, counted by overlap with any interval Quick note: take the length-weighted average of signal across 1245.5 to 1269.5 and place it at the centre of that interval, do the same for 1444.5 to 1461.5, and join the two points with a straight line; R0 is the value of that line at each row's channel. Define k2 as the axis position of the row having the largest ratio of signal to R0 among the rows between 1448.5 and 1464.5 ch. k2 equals 1464.0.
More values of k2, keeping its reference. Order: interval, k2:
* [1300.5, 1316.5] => 1305.0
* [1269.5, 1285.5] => 1270.0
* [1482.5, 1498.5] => 1485.0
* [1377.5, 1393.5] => 1378.0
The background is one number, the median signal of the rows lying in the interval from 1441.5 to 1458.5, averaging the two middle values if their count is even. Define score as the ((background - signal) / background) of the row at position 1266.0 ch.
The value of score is -0.004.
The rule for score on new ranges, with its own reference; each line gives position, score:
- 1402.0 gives 0.053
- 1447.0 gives -0.006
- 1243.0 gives 0.029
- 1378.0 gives -0.020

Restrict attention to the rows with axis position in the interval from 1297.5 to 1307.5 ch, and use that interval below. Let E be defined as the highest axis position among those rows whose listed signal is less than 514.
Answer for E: 1307.0 ch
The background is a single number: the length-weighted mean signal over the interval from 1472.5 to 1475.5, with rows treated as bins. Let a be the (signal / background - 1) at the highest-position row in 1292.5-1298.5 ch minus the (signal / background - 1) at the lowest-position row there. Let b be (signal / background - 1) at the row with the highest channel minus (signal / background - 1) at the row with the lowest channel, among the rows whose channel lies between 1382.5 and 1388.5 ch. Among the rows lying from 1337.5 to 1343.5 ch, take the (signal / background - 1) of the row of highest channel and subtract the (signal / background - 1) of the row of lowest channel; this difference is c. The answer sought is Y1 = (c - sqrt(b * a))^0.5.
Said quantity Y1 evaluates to 0.13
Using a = 0.00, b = 0.02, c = 0.018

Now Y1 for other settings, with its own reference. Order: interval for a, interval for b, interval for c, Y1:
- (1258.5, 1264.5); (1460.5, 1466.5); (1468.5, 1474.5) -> 0.20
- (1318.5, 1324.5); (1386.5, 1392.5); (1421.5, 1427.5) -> 0.24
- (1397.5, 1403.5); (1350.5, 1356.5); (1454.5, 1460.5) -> 0.16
